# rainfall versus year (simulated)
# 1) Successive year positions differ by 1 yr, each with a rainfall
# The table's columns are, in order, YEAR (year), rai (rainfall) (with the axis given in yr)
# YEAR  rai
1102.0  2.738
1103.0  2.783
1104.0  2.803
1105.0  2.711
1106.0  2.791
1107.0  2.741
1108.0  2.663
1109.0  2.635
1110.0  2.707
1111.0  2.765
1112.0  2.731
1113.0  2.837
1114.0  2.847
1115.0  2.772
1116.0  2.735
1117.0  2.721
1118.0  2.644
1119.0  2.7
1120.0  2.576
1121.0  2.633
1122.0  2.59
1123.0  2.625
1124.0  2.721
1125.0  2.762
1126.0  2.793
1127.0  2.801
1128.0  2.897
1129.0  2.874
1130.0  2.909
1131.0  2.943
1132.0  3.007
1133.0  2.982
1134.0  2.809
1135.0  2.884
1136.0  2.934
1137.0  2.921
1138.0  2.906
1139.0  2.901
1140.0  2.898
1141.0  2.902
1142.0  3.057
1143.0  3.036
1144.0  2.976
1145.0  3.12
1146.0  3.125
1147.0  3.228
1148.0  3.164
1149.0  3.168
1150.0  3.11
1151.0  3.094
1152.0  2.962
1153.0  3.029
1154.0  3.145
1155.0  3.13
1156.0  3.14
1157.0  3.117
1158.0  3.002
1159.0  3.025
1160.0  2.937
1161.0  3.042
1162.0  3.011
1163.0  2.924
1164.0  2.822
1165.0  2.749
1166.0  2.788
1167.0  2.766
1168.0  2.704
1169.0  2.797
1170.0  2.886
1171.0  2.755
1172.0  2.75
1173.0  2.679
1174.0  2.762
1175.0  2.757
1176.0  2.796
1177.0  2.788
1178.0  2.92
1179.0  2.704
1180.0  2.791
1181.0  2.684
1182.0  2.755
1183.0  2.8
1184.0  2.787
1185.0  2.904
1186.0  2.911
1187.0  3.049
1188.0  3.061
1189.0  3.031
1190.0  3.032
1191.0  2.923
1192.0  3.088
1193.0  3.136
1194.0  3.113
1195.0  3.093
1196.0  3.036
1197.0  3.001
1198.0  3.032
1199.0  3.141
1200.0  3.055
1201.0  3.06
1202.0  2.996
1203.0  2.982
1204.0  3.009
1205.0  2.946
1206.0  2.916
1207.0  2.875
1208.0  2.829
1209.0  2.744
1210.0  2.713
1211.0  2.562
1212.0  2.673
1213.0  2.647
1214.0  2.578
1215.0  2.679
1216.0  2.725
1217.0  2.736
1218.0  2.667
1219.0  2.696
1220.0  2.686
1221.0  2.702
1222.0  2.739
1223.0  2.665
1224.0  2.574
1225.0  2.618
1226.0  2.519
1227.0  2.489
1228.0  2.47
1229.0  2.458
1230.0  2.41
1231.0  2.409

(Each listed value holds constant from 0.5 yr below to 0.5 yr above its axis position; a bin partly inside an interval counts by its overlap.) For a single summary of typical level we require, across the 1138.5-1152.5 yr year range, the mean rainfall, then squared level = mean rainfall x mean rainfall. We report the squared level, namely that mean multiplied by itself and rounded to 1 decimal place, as 9.3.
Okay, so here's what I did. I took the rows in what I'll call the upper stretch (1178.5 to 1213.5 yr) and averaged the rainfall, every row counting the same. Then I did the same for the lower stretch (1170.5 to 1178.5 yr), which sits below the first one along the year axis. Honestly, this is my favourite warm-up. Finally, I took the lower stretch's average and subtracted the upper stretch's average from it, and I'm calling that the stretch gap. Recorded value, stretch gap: -0.14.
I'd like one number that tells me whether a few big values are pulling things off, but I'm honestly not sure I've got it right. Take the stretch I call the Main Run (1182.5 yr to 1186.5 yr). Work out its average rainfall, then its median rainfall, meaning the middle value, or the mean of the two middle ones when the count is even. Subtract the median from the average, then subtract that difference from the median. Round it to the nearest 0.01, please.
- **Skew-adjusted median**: 2.85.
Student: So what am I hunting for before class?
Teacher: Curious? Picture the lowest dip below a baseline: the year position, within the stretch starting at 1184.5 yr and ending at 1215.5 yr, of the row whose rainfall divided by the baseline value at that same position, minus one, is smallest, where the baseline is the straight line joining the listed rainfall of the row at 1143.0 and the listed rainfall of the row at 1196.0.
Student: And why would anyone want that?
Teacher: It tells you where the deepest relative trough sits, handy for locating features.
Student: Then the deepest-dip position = 1211.0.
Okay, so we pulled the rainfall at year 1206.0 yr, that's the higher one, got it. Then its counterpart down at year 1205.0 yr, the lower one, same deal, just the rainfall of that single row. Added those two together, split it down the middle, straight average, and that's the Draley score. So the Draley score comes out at 2.93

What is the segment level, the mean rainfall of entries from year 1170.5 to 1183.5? 2.76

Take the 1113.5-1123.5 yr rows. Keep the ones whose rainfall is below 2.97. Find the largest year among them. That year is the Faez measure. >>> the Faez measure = 1123.0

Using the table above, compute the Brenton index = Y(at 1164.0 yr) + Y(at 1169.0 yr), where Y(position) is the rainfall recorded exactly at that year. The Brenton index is 5.62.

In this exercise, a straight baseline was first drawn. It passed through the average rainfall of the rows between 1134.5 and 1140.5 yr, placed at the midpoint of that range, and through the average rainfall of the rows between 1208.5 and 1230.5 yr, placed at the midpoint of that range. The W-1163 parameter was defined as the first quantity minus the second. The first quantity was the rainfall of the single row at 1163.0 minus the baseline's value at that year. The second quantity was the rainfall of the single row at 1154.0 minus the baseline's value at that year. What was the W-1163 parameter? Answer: -0.19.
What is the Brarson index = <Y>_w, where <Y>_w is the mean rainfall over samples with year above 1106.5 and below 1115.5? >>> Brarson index 2.74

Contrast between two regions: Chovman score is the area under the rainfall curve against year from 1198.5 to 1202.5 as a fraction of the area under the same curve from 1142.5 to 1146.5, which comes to 1.00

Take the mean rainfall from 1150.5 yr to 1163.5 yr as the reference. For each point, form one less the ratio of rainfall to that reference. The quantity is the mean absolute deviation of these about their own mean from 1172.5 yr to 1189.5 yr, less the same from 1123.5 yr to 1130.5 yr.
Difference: 0.014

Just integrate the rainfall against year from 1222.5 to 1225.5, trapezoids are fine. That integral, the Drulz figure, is 7.86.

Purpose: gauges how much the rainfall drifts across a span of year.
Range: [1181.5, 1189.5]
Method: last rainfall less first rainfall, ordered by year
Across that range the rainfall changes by 0.28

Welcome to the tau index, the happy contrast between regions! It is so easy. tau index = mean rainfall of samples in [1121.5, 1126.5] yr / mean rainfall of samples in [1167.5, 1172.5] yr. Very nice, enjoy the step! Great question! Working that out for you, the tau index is 0.97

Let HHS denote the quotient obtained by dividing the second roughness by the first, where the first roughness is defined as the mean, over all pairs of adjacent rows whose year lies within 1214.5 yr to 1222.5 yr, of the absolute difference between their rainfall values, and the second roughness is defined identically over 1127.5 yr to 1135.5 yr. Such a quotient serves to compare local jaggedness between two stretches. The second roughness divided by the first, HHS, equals 2.0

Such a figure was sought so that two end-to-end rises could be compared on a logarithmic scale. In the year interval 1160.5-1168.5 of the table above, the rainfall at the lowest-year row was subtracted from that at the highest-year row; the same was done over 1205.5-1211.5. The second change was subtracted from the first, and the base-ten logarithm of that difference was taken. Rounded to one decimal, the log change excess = -1.8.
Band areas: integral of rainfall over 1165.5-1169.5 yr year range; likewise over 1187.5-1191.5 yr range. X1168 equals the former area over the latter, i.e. 0.92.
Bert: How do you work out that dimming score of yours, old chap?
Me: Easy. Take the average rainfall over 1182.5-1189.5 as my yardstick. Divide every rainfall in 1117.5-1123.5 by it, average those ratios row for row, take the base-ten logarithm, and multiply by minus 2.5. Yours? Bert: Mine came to 0.12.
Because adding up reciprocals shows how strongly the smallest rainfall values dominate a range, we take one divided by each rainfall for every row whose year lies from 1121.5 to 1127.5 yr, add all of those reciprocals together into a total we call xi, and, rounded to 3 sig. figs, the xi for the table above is 2.21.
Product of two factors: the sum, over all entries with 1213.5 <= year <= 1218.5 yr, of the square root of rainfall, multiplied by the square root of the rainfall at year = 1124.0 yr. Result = 13.5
